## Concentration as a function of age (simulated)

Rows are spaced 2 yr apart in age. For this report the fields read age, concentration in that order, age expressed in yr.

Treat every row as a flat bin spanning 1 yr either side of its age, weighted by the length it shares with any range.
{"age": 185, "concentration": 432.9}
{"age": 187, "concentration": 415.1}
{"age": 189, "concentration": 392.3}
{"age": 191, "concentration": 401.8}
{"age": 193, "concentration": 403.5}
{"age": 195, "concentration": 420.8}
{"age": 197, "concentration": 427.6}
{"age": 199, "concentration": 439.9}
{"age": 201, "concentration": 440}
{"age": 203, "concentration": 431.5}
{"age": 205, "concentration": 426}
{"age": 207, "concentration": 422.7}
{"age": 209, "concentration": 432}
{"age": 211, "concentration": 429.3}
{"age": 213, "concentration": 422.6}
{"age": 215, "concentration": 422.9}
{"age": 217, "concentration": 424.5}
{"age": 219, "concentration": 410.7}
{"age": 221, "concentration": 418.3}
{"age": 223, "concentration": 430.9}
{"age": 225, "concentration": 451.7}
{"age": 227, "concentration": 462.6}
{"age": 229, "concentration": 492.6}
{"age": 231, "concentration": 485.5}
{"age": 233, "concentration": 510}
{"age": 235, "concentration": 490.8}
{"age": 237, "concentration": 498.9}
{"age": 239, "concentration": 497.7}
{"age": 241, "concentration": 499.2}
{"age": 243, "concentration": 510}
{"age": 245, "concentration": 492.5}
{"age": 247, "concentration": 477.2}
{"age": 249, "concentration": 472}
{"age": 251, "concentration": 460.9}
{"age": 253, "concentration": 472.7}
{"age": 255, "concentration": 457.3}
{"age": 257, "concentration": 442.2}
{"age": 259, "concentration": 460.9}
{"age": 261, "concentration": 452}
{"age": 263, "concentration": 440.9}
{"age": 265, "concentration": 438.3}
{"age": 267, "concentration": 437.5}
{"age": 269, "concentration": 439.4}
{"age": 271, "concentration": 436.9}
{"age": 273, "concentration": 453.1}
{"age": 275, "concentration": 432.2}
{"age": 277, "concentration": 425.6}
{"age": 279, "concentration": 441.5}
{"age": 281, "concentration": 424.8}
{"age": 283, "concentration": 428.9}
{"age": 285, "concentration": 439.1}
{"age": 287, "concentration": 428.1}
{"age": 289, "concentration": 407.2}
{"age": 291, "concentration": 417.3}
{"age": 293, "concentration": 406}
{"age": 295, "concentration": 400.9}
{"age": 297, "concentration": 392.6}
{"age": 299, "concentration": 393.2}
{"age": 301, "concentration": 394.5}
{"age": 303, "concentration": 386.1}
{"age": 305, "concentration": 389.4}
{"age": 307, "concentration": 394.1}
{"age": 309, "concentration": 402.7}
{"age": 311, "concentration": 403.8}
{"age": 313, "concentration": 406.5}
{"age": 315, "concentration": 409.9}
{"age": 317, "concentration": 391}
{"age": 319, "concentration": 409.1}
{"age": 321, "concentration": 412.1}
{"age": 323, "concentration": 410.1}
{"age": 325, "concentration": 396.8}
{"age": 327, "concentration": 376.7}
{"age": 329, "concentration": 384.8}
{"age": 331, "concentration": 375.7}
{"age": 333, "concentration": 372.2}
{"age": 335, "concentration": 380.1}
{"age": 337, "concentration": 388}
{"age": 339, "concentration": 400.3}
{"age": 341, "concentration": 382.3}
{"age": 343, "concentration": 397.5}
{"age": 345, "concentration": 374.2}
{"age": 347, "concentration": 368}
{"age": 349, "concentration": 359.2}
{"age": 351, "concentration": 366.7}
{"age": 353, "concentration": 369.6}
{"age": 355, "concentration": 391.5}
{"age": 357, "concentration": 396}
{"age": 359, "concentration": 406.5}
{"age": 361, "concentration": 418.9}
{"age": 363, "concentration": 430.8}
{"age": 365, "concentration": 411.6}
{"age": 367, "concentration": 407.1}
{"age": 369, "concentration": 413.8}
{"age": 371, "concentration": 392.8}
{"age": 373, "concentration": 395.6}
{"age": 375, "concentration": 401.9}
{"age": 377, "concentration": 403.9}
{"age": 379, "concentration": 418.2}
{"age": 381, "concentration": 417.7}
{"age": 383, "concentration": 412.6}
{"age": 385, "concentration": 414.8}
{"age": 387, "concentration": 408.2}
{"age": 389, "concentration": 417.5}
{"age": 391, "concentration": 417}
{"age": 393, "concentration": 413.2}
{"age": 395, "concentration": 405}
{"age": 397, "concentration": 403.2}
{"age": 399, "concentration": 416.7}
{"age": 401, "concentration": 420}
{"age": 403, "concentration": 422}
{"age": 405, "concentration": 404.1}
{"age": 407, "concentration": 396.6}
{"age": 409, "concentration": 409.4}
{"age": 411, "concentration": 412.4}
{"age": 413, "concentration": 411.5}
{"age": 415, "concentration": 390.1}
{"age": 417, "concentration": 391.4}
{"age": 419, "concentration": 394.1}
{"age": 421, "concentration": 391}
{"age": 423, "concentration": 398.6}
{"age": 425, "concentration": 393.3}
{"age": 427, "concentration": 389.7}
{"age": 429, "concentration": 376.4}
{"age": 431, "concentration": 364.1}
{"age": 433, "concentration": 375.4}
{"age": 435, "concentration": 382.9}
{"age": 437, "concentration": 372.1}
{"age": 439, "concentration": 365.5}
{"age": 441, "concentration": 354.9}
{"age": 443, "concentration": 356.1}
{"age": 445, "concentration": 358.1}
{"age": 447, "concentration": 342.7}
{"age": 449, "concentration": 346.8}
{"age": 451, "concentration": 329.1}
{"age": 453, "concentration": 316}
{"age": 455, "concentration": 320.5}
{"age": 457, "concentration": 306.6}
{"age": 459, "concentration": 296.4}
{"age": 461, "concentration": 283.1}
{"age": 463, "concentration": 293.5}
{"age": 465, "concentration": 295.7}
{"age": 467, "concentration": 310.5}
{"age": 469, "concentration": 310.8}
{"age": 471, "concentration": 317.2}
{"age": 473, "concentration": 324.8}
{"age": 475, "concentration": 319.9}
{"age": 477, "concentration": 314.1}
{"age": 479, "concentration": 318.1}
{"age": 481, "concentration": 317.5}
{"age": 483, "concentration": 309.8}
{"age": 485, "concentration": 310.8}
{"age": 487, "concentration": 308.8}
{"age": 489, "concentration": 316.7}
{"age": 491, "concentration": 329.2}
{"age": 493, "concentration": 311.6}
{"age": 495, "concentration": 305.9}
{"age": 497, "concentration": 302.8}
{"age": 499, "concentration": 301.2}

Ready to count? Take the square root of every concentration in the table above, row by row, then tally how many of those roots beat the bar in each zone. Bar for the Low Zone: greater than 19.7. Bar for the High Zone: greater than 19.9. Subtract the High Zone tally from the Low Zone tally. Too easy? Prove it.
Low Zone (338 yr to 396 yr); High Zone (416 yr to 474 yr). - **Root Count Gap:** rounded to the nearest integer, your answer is 22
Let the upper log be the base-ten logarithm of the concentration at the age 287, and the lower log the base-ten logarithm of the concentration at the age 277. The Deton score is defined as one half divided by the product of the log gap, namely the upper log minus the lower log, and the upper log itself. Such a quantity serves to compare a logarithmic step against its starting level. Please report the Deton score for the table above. 75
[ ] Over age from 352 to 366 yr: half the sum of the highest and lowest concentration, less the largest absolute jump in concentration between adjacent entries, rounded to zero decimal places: 378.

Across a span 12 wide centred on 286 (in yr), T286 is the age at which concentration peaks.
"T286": 285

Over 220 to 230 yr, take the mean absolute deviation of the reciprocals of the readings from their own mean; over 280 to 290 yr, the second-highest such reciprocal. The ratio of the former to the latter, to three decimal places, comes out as 0.045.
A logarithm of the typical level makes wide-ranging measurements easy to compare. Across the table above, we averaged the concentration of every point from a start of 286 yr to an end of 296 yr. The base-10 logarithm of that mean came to 2.61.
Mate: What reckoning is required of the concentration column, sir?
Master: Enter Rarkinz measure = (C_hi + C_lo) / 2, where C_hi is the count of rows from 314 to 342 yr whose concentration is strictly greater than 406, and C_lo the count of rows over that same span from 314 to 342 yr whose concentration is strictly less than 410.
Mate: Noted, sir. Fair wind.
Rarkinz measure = 8.0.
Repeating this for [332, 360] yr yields 7.5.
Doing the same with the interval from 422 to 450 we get 7.0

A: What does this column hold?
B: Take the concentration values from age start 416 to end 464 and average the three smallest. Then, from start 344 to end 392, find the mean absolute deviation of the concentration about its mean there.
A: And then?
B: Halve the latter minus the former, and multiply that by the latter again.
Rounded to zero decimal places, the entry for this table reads -2197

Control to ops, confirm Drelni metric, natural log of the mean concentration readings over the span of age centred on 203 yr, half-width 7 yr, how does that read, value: 6.07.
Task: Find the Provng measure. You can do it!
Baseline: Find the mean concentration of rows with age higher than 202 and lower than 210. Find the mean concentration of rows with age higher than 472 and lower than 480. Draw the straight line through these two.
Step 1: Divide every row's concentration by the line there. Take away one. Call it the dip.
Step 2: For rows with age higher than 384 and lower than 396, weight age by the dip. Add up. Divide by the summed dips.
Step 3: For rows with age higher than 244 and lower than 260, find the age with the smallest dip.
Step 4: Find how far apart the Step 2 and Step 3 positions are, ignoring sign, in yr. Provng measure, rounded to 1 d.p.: 133.0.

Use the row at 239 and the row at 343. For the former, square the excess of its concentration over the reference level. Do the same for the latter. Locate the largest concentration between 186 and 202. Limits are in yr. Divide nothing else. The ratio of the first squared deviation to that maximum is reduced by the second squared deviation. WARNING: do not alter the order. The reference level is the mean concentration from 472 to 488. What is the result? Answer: -6653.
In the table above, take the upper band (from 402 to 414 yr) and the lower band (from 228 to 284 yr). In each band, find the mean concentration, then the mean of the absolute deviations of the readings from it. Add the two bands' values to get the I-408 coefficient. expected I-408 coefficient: 30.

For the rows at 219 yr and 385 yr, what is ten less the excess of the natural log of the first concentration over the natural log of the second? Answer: 10.0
